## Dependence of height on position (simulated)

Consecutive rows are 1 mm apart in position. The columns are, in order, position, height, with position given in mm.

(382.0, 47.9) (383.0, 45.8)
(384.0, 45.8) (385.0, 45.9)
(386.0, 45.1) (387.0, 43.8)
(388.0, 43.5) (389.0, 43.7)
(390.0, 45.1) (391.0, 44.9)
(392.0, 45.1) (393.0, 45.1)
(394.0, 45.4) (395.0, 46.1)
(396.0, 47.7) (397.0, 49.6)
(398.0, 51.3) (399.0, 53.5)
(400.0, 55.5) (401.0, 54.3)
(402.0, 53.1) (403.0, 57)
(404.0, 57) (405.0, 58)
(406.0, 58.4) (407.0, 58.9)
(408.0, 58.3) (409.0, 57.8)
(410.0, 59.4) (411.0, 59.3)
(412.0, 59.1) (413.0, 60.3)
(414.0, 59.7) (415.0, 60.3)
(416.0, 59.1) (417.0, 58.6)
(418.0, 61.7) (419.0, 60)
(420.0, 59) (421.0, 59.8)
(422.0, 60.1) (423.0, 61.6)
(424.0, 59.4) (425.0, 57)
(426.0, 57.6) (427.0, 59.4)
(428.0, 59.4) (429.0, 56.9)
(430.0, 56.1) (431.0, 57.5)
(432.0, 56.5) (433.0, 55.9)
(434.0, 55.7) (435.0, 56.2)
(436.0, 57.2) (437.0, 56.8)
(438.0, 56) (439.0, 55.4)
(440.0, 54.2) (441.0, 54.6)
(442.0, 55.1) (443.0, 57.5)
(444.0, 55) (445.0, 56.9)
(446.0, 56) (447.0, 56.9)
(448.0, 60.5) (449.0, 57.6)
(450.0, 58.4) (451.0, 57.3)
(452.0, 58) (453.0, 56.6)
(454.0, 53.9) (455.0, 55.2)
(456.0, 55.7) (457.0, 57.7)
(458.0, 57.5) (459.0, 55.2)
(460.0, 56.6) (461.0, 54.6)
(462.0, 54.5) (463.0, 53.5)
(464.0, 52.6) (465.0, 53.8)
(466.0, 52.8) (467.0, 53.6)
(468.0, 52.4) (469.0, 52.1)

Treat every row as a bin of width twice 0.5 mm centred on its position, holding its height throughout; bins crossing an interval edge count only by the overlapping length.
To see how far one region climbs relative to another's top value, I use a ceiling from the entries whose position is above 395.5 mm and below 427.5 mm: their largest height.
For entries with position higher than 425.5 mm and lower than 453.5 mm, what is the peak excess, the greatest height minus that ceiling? -1.2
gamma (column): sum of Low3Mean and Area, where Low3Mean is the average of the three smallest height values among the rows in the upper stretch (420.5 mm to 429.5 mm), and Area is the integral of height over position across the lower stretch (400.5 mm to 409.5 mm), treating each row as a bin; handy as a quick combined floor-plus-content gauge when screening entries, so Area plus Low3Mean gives 570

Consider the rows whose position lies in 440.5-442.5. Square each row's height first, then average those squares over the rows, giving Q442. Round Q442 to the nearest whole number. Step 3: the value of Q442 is 3009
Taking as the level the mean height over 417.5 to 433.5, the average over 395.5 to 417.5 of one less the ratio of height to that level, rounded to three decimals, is 0.034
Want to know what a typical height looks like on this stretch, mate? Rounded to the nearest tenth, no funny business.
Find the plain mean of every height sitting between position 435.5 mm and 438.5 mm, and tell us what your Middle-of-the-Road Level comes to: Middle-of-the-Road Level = 56.7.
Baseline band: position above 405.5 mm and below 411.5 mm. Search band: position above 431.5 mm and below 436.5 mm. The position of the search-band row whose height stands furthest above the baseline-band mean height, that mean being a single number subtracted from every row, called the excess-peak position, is 436.0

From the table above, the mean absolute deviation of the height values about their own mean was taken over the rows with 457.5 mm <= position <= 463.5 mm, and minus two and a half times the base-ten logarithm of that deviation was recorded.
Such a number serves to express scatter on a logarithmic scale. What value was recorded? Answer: -0.2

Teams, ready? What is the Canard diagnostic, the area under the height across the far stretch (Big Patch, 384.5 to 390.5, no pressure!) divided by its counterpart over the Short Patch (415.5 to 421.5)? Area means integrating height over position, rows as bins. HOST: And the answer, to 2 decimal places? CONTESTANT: 0.75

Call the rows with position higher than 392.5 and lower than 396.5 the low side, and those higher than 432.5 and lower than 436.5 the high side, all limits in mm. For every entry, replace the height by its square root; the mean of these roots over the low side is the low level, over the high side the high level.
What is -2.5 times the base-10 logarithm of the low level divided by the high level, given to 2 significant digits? 0.11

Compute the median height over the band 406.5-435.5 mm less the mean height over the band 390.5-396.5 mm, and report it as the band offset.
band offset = 13.4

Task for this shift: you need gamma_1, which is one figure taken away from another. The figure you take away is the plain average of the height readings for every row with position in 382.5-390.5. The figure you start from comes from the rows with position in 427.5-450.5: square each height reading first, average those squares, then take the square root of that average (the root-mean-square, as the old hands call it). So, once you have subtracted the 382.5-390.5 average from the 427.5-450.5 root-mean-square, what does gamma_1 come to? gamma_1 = 12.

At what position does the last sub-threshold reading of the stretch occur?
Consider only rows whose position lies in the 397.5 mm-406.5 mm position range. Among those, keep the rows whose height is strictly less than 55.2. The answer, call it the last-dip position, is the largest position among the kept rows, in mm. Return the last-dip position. 402.0 mm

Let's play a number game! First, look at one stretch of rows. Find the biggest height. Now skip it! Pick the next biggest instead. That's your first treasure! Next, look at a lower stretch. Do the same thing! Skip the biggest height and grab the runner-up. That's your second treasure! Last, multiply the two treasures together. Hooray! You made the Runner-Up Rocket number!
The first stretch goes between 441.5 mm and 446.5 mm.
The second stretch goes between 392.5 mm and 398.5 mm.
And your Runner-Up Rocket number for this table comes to 2822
